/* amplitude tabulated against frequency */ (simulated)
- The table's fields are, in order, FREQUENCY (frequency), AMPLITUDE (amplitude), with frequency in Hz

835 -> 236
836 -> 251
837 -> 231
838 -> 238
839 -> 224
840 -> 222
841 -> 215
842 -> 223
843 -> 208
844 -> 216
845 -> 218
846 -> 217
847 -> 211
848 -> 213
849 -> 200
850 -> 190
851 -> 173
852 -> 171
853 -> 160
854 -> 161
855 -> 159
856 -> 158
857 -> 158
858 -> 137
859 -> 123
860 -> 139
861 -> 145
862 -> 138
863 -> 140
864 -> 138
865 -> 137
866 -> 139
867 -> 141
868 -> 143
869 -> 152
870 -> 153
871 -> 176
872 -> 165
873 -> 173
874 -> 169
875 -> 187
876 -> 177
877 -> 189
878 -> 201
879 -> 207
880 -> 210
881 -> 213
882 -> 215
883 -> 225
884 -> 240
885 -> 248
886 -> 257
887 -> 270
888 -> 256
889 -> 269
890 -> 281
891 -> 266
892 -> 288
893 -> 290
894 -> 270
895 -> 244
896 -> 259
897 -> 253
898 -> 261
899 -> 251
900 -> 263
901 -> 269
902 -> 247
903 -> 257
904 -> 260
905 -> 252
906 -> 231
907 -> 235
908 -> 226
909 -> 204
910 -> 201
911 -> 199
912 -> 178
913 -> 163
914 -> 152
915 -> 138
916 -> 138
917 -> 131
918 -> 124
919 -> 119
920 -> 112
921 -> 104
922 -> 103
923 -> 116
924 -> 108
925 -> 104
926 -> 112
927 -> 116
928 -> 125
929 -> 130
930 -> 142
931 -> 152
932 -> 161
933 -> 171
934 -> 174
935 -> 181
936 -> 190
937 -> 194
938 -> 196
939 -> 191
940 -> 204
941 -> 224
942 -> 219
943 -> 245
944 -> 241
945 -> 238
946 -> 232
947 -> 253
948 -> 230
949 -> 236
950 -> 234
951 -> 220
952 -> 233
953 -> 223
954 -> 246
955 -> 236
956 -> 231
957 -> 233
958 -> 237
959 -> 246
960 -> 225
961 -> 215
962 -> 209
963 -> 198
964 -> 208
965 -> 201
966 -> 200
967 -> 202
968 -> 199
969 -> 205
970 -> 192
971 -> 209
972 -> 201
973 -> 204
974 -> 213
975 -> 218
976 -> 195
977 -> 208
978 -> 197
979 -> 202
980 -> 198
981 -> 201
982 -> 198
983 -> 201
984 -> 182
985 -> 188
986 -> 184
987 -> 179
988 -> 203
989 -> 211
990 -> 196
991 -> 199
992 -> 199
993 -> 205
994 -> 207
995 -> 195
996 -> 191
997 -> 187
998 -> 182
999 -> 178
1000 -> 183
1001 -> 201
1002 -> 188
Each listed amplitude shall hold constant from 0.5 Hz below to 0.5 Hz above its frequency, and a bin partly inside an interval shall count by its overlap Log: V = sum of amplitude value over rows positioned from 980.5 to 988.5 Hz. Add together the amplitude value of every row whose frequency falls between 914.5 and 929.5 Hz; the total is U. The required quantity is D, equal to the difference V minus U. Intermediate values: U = 1780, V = 1536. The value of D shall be -244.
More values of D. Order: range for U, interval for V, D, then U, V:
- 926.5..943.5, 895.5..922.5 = 2315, 3015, 5330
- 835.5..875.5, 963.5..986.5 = -2506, 7112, 4606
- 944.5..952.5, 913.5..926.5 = -315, 1876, 1561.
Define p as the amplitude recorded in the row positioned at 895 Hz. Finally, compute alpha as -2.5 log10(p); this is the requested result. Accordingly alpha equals -5.97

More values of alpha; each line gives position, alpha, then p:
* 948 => -5.90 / 230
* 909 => -5.77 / 204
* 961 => -5.83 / 215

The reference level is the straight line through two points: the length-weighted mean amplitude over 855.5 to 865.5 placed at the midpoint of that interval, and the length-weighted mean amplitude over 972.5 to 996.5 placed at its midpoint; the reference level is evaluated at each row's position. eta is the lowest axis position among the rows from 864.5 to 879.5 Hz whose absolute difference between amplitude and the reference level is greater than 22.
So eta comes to 871 Hz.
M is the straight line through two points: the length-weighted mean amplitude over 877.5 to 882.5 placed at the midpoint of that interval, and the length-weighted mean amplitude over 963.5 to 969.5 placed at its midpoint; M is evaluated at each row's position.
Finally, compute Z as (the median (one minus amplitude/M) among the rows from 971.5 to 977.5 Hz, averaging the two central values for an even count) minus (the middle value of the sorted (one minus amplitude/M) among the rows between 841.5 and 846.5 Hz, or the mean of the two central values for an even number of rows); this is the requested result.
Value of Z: 0.004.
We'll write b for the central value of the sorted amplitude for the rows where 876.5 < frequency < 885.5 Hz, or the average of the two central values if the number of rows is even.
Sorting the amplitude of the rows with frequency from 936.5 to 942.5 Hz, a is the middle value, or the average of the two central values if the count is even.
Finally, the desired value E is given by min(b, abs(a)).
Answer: 200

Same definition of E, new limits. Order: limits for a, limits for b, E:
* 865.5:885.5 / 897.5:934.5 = 161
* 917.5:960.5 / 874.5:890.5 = 196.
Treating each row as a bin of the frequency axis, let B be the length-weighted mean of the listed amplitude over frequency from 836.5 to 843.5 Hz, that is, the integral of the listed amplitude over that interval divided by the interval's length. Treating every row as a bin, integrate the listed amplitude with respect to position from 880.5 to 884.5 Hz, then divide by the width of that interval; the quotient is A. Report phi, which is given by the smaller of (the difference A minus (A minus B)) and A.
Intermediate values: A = 223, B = 223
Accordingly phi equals 223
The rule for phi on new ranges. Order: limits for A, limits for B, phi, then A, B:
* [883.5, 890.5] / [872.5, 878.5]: 183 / 260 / 183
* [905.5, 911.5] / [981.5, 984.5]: 194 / 216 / 194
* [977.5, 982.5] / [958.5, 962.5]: 199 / 199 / 224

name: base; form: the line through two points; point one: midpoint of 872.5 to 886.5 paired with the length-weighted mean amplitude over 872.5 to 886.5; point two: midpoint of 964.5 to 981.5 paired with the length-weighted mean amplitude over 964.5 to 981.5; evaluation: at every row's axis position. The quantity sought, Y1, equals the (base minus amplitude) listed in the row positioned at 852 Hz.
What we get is 38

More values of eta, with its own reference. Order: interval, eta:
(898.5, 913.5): 899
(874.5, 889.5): 875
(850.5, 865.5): 851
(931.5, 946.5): 940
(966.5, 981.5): 975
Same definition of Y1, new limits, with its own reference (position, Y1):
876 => 31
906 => -25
